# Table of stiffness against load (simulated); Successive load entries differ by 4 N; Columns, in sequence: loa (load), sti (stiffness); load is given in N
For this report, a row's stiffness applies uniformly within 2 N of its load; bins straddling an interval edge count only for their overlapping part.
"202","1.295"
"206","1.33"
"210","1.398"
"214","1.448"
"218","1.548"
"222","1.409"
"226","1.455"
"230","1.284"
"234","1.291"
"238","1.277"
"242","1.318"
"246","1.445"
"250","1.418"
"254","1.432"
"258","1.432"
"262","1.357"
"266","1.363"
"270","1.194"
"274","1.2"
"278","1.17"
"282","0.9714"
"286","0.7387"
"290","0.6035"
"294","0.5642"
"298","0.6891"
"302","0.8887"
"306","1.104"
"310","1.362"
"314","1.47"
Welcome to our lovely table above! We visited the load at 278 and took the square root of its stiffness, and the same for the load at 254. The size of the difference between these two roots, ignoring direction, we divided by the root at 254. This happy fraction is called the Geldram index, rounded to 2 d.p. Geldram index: 0.10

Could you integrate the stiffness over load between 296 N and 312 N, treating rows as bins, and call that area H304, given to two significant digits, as 16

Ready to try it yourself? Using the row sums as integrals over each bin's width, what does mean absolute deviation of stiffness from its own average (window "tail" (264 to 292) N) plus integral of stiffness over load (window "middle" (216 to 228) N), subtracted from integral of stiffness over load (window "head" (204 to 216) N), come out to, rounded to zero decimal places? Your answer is -1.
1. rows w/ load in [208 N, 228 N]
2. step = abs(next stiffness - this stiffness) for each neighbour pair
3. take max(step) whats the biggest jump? 0.139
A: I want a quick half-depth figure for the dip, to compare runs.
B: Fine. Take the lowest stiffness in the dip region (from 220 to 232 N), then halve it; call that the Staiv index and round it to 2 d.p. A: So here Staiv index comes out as 0.64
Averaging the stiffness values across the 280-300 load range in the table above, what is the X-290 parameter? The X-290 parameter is 0.71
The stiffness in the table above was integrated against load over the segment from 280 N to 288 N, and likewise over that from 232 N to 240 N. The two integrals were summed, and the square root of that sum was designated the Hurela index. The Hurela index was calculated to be 4.1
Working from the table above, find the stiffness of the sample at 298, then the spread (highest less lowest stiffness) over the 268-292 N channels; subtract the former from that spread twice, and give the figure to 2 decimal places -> -0.78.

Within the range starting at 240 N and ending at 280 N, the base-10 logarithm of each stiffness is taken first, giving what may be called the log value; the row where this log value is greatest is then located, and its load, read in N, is 246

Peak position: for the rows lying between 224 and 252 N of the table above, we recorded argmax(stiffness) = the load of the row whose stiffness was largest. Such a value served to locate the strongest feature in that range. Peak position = 226 N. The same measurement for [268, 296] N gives 274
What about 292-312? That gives 310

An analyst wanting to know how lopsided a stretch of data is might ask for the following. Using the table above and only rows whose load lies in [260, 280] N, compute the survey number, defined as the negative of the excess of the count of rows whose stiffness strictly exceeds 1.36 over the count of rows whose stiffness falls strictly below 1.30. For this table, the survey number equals 2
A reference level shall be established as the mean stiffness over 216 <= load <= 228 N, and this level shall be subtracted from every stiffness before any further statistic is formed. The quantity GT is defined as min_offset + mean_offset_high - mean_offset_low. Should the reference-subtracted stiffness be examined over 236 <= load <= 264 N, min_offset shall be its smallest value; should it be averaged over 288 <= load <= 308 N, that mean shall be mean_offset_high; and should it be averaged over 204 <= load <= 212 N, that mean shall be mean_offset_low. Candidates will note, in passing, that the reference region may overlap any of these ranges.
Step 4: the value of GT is -0.79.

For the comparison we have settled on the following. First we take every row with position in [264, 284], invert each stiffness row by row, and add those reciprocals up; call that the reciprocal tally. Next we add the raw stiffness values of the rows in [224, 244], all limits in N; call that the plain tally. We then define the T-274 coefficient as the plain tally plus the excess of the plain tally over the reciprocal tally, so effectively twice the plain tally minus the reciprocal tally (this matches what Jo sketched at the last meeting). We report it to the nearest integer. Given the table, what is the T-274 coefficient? 9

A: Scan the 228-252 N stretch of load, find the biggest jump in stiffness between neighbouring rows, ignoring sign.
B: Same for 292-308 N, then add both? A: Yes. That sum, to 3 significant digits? 0.342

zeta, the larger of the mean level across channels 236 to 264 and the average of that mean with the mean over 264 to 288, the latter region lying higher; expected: 1.38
